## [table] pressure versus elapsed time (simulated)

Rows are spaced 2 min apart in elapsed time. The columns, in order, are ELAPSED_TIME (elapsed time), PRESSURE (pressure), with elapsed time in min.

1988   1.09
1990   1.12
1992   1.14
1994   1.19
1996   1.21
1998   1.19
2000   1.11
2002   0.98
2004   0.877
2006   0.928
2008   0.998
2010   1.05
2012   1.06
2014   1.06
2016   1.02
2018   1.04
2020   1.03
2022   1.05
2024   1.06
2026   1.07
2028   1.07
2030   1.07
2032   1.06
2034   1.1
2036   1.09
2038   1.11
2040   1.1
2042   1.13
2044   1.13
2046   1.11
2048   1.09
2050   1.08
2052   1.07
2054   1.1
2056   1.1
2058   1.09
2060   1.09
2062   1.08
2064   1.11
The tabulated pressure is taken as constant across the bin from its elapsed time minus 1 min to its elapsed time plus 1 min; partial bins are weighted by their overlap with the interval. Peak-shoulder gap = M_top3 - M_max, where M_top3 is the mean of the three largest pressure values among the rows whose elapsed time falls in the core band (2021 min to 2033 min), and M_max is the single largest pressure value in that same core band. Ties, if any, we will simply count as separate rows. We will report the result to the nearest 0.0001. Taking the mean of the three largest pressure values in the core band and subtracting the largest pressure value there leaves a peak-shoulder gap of 0.0000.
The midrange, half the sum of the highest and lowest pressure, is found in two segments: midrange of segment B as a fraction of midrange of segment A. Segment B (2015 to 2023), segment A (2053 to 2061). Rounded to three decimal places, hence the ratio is 0.945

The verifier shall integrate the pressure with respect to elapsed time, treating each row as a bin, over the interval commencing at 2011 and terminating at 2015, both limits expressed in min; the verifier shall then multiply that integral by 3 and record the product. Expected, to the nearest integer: 13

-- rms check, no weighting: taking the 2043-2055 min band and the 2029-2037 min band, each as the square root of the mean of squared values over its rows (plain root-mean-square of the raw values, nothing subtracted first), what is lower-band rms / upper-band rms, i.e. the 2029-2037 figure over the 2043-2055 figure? 0.98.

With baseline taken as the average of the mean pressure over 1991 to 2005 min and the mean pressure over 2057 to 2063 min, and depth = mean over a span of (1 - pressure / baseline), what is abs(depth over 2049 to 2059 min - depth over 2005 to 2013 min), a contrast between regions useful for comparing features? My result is 0.07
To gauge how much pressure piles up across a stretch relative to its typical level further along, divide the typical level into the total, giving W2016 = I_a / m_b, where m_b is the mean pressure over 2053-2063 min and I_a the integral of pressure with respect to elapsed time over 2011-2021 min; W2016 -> 9.5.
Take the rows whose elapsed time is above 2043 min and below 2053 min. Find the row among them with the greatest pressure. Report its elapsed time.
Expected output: 2044 min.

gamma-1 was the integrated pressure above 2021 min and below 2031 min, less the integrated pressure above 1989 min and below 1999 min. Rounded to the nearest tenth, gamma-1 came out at -1.1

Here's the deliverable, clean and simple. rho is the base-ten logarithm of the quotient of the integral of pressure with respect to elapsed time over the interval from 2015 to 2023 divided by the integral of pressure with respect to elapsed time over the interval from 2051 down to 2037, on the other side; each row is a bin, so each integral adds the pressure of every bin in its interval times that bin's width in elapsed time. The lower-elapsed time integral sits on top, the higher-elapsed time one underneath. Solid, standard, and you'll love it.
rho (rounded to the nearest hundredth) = -0.27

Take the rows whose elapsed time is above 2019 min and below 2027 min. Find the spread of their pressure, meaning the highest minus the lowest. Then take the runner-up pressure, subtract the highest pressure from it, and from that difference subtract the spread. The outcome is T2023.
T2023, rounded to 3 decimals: -0.050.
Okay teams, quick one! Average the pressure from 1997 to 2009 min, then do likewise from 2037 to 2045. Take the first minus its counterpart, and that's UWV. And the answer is -0.10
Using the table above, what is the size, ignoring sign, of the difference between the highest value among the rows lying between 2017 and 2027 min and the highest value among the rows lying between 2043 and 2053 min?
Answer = 0.060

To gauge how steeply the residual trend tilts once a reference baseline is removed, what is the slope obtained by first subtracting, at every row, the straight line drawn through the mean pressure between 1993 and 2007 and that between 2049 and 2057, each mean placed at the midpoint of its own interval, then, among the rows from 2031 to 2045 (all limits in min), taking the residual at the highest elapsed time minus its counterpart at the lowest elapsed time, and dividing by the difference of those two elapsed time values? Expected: 0.005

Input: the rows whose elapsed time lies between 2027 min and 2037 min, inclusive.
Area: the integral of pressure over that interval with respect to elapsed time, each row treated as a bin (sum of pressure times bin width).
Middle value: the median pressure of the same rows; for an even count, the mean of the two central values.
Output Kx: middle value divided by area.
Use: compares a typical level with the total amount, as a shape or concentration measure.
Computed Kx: 0.0993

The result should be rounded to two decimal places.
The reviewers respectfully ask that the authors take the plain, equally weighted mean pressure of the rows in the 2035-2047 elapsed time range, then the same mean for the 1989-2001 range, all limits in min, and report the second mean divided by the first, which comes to 1.04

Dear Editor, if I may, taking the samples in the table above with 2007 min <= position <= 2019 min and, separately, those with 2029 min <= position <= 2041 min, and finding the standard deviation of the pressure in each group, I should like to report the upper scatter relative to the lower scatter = 0.79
